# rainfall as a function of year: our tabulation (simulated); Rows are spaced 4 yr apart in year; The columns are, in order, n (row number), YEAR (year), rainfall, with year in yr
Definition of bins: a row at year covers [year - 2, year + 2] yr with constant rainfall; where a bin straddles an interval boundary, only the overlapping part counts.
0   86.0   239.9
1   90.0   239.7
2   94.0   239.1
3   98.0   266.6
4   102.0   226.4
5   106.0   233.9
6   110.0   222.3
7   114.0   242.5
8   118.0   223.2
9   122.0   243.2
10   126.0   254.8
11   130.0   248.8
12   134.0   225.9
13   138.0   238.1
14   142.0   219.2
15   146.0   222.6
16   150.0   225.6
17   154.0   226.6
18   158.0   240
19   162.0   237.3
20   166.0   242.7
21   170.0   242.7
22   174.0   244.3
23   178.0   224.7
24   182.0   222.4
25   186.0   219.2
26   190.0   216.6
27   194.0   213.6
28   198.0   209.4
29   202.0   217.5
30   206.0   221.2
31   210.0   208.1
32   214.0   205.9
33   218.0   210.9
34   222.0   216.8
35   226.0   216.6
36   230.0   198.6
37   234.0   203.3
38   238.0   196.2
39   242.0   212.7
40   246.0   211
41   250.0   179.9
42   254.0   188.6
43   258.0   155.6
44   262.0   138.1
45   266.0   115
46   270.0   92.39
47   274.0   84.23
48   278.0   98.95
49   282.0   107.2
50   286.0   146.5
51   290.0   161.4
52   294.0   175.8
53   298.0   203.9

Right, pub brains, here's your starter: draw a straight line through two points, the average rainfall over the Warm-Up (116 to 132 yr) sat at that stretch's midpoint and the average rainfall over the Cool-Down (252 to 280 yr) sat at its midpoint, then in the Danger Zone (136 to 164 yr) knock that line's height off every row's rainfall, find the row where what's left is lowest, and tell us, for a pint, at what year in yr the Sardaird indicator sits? 142.0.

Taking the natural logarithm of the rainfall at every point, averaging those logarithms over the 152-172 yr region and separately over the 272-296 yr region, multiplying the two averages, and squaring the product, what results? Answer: 697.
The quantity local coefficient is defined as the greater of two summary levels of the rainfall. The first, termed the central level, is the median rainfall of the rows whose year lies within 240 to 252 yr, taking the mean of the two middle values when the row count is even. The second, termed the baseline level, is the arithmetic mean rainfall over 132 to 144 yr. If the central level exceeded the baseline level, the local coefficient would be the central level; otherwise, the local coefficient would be 228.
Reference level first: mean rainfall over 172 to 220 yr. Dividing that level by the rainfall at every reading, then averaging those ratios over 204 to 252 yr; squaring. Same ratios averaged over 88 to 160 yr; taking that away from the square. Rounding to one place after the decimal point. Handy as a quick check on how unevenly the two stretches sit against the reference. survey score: 0.2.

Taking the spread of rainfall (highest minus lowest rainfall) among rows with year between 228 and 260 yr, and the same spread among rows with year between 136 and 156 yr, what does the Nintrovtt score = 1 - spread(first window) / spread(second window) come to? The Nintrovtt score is -2.0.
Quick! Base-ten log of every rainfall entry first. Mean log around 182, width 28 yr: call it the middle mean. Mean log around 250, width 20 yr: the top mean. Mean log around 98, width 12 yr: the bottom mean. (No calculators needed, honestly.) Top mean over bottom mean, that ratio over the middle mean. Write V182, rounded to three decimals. 0.405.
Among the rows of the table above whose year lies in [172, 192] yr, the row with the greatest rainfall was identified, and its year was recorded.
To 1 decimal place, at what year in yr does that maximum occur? 174.0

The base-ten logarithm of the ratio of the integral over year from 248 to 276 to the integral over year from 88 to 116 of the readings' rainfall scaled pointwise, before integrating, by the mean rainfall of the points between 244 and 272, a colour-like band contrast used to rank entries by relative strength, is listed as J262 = -0.24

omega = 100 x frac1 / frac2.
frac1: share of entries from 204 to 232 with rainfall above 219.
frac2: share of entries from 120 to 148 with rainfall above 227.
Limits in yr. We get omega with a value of 25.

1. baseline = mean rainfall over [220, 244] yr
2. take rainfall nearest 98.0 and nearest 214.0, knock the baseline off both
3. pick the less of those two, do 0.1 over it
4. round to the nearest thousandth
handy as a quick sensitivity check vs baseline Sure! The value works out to -0.068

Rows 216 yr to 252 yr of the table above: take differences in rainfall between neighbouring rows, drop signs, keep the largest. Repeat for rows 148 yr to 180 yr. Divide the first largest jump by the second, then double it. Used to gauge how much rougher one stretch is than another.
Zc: 3.2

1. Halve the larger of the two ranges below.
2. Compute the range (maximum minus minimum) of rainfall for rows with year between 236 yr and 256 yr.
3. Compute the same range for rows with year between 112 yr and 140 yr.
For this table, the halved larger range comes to 16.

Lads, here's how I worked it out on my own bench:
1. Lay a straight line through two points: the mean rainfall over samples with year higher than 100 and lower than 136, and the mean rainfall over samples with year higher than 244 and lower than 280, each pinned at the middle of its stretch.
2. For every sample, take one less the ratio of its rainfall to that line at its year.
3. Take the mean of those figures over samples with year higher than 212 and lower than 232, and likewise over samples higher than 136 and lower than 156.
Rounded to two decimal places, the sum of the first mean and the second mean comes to -0.30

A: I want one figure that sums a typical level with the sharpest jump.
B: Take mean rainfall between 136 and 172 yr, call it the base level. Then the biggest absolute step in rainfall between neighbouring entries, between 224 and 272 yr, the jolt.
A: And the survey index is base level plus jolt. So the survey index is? 266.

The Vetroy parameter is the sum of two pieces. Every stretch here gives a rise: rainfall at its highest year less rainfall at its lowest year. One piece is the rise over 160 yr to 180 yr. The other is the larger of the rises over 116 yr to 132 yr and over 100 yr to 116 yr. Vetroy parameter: 13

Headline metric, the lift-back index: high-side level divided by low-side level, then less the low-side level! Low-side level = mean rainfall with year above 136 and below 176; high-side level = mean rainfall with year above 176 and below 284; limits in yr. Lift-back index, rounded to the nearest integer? -233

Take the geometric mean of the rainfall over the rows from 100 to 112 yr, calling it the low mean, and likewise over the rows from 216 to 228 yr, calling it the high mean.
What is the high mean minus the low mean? -13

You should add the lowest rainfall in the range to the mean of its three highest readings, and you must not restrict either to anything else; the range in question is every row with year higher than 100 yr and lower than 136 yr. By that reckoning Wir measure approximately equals 471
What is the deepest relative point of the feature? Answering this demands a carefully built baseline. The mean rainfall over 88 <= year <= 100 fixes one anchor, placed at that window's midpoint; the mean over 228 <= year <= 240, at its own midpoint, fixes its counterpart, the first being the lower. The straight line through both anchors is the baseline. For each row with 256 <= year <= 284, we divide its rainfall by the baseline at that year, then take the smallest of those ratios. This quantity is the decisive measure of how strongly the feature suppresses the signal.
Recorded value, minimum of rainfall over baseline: 0.45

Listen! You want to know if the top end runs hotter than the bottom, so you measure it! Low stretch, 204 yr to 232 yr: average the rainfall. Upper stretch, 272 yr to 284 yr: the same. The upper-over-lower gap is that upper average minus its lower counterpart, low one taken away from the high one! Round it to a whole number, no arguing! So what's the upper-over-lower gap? -114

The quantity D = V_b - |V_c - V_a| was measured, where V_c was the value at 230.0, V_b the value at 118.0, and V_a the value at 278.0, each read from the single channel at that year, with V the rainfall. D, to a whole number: 124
